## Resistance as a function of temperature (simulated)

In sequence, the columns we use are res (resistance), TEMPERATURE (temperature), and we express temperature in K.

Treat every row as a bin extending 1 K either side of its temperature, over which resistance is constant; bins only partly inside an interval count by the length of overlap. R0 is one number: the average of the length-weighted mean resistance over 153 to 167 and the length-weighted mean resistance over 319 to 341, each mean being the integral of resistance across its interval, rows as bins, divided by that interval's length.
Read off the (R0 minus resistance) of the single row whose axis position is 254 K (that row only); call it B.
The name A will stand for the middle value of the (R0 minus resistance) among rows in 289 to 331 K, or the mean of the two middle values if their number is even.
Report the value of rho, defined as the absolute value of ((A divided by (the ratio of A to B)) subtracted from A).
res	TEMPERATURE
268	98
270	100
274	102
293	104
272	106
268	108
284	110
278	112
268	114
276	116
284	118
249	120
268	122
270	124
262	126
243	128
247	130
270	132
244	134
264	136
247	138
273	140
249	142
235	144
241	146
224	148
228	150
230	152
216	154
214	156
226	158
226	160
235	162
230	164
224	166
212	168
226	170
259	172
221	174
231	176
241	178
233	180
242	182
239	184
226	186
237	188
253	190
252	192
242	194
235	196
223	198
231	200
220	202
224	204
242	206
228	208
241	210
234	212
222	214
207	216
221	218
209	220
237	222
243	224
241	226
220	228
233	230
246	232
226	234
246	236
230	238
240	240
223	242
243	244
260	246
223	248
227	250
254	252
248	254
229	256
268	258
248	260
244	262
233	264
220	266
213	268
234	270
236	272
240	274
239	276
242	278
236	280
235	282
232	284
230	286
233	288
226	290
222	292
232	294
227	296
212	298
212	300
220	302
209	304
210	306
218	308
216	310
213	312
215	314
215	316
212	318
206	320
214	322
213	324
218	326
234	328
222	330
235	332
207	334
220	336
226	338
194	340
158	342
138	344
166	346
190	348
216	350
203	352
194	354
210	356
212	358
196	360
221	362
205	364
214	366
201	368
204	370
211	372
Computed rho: 33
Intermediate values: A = 6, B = -27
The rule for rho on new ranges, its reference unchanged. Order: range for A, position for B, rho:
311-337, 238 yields 15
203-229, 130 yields 19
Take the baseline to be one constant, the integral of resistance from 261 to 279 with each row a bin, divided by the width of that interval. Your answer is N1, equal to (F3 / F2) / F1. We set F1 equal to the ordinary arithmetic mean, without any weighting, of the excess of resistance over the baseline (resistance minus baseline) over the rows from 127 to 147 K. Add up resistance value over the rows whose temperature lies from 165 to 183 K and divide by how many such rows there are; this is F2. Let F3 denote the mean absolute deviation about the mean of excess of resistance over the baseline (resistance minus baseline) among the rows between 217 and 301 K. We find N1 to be 0.002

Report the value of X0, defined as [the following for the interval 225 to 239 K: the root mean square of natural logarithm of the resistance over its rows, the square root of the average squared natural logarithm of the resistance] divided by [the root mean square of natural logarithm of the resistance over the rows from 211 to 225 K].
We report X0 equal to 1.01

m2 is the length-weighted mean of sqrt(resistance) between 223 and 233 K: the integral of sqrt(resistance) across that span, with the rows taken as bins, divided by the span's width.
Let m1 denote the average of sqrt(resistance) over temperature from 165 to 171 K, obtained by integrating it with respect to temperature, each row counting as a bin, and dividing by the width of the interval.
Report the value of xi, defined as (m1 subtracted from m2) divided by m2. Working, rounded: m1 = 14.9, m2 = 15.38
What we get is 0.03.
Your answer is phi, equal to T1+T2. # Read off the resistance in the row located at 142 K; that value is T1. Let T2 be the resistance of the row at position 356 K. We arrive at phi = 459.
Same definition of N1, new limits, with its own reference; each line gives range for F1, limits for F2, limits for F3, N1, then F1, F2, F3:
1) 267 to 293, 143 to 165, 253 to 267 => -0.041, -1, 228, 12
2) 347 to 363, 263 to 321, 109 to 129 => -0.002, -28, 224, 10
